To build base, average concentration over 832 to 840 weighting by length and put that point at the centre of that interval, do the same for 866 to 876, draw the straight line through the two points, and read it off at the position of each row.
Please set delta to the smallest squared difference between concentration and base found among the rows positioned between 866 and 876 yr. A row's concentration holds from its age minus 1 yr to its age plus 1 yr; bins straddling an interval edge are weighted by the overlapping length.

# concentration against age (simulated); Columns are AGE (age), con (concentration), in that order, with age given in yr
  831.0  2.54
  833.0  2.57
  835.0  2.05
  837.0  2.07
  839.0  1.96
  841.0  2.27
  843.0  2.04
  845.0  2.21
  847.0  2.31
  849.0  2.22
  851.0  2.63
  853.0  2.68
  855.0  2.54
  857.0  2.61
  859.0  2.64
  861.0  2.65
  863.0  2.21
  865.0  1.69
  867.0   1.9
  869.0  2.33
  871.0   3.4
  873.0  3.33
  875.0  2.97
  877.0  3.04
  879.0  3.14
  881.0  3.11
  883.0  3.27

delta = 0.0127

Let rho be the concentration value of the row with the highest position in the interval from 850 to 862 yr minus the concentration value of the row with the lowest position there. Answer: 0.0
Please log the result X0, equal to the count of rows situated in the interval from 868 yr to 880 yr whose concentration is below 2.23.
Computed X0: 0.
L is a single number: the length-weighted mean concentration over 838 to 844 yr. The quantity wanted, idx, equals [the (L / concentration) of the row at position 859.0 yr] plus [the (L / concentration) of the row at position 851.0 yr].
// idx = 1.6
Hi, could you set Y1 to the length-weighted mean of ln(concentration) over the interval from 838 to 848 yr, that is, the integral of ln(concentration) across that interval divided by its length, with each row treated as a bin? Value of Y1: 0.8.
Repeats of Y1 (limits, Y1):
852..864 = 0.9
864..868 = 0.6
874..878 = 1.1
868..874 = 1.1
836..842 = 0.7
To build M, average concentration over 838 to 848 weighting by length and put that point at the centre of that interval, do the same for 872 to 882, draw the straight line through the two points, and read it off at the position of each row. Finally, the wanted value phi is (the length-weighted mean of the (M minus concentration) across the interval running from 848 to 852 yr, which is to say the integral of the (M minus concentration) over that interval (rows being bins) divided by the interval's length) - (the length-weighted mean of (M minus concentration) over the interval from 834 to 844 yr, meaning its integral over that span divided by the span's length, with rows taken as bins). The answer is -0.04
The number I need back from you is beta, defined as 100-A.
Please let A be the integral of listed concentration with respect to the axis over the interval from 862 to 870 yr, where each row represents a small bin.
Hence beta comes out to 84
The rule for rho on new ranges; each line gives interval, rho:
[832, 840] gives -0.6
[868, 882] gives 0.8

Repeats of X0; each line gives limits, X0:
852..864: 1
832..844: 4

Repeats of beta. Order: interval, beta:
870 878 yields 75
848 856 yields 80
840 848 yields 82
